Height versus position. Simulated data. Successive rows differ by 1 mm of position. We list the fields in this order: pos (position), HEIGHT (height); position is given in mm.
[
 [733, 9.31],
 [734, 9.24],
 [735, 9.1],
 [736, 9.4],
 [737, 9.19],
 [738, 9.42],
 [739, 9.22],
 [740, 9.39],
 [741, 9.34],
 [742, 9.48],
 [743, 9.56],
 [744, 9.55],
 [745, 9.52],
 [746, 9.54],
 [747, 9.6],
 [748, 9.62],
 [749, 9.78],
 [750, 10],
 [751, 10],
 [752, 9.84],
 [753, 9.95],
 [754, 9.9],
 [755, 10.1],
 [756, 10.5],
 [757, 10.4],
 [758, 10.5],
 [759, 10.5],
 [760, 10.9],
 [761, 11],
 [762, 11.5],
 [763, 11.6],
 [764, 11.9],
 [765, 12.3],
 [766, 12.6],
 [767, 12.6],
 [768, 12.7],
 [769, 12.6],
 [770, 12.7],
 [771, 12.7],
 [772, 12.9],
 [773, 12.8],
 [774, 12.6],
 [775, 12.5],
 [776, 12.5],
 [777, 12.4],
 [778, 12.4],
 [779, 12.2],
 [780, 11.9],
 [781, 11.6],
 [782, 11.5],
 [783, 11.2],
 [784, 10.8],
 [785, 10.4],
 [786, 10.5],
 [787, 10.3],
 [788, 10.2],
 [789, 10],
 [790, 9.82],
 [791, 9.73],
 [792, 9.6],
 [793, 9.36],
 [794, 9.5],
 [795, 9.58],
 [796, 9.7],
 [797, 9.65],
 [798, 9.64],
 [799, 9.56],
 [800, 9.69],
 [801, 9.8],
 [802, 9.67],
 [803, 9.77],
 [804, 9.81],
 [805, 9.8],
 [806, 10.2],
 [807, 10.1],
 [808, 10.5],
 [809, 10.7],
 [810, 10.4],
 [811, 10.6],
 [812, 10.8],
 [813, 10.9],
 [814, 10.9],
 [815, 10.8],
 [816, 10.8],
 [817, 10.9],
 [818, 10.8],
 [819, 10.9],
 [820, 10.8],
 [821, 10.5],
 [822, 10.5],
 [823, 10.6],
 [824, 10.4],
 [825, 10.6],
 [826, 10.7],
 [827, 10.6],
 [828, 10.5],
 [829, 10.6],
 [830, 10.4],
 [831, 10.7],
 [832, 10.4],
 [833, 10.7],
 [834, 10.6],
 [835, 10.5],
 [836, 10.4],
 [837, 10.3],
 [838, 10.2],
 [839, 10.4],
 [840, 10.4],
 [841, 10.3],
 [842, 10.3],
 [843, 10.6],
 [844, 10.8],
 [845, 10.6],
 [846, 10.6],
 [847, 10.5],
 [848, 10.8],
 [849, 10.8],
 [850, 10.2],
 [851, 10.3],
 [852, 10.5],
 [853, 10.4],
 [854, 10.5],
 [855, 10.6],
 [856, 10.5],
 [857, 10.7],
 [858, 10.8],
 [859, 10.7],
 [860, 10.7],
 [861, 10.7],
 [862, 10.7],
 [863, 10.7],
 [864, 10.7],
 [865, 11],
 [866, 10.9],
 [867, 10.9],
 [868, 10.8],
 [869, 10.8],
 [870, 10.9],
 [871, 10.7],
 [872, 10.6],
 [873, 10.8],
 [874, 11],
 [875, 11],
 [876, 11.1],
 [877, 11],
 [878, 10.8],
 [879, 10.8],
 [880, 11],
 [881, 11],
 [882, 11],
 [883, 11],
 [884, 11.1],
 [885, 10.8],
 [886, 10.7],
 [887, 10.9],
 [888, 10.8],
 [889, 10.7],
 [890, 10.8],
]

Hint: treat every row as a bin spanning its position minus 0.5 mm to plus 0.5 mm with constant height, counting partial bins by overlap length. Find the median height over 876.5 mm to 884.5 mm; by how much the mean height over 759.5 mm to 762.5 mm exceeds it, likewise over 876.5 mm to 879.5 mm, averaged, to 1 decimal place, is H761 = 0.0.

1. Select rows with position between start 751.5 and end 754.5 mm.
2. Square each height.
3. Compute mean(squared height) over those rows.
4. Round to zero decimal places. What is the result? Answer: 98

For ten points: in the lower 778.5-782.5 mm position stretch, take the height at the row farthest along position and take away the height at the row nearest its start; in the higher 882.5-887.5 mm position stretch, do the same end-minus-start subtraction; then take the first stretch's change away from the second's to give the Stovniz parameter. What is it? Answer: 0.6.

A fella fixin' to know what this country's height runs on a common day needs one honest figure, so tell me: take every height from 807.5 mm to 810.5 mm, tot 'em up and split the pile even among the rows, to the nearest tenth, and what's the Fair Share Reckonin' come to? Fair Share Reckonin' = 10.5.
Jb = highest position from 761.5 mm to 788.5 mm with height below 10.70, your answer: 788 mm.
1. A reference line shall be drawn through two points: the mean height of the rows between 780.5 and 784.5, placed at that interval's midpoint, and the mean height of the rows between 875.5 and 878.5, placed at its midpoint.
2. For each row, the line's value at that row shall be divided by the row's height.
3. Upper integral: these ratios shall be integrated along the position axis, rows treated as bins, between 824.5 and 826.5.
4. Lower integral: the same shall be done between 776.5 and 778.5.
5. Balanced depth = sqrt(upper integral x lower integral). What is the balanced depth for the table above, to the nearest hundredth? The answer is 1.95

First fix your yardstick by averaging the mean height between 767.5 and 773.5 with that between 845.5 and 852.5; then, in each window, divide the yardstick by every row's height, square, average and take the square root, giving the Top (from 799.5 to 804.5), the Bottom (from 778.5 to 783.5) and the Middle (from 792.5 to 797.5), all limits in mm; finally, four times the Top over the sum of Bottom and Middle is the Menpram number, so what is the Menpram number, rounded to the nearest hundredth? 2.16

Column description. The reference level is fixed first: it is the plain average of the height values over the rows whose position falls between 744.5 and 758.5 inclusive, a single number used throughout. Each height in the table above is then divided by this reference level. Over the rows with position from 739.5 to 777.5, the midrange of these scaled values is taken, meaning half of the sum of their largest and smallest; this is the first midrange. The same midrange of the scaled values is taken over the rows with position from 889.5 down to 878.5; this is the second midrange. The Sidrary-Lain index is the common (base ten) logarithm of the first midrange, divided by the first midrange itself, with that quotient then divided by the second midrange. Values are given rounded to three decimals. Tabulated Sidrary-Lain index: 0.040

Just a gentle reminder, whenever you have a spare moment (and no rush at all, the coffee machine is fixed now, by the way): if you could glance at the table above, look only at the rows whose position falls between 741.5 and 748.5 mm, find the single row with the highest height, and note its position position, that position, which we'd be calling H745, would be 748 mm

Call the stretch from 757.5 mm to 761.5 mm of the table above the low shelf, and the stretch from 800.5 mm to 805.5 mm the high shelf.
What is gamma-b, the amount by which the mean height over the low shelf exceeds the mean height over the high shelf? 1.0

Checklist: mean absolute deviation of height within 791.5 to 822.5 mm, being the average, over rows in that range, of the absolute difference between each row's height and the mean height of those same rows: 0.50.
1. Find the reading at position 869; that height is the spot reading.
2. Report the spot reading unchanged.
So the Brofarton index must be 10.8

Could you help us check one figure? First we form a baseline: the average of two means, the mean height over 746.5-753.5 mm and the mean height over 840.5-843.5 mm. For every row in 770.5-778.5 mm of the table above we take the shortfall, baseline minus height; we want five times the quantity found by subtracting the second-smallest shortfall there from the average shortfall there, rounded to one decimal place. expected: 1.0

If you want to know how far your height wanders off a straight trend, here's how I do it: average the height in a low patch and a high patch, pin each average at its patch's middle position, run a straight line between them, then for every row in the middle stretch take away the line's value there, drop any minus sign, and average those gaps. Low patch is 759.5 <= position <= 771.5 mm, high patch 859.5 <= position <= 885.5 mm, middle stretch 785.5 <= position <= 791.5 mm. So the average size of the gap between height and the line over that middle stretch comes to 1.74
